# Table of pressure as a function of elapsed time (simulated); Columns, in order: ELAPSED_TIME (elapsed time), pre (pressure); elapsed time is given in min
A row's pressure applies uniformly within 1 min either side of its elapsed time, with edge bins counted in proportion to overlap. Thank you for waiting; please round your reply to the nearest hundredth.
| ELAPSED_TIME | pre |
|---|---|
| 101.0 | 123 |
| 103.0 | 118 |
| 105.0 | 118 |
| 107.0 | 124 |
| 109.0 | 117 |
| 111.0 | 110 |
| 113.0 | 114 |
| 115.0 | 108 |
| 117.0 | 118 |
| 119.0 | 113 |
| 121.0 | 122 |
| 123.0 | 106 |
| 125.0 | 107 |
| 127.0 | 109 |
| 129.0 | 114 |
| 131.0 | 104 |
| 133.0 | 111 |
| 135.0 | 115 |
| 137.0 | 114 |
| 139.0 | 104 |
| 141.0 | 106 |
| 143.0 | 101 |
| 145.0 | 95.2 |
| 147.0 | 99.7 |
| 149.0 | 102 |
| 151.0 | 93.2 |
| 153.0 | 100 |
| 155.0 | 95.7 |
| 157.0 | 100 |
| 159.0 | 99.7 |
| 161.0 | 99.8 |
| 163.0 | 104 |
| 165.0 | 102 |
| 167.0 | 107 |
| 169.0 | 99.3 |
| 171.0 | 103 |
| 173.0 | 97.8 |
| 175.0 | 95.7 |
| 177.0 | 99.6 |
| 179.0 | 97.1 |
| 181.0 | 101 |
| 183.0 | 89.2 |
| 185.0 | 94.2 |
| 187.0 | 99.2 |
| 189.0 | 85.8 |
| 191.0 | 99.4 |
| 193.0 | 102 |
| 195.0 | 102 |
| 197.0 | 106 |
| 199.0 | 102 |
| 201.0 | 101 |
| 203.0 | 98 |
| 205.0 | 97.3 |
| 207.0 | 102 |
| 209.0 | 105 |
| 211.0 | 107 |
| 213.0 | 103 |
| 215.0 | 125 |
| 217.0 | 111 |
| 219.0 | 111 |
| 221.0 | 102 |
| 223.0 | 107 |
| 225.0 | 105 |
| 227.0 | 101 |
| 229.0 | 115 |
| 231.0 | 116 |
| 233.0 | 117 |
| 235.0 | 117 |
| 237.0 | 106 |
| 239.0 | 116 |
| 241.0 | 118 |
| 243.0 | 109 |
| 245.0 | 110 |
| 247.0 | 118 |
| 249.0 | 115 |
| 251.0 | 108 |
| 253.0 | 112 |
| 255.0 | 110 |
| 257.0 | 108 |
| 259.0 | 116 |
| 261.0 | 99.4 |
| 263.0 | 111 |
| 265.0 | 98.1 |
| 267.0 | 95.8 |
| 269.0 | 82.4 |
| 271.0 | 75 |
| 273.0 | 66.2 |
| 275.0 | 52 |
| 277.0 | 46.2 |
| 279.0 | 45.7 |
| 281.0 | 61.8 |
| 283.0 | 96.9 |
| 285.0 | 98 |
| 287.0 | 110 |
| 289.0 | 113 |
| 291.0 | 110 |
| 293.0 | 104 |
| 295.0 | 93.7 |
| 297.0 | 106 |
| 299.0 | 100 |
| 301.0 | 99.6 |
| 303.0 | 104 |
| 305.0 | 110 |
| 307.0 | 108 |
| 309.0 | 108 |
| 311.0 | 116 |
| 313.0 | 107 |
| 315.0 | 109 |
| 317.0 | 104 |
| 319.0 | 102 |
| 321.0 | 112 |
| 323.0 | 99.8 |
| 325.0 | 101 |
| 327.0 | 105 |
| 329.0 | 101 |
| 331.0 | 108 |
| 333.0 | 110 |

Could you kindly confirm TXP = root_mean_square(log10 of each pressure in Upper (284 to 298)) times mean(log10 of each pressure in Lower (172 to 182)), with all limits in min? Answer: 4.02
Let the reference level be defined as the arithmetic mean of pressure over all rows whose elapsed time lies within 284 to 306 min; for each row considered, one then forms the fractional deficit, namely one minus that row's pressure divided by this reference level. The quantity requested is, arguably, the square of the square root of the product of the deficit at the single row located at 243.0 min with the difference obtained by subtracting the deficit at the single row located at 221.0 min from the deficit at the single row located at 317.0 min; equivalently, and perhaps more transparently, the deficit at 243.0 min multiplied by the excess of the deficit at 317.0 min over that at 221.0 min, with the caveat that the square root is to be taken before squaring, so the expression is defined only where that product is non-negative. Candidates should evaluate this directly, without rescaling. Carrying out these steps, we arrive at 0.0008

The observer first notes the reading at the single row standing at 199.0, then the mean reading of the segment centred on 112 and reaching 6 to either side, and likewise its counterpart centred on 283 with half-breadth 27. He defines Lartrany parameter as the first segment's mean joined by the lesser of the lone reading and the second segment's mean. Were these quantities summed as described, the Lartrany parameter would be 208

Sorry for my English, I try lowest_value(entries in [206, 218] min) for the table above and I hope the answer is 102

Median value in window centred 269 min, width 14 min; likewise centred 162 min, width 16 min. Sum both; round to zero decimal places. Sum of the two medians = 182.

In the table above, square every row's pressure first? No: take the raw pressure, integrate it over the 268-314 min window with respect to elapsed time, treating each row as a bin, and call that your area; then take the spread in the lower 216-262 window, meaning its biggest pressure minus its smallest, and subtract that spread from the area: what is 4208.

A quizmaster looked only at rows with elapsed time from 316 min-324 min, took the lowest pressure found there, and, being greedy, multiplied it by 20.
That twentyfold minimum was 1996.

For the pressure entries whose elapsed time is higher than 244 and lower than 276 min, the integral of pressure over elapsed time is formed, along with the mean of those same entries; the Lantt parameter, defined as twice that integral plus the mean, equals 6406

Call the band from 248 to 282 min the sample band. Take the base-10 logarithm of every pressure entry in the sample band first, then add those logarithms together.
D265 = 32.7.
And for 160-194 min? 33.9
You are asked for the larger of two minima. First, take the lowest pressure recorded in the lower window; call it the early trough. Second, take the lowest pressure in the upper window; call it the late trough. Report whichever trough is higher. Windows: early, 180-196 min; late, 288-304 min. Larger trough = 94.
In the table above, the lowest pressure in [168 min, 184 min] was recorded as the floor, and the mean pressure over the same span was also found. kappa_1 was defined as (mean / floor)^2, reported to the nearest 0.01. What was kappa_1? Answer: 1.20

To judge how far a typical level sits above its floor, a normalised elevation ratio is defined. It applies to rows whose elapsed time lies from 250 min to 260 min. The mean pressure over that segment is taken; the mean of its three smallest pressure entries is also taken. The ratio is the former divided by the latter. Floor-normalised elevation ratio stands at 1.02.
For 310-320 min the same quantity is 1.03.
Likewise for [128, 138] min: 1.02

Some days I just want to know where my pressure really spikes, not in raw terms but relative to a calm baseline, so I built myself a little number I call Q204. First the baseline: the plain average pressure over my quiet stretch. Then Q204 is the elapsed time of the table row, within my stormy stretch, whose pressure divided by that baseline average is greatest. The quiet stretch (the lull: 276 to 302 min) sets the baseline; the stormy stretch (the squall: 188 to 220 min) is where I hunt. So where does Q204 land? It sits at 215.0 min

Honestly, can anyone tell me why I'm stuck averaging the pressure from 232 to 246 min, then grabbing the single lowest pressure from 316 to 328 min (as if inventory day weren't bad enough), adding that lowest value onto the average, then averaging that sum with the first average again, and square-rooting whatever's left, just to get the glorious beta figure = 12.8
